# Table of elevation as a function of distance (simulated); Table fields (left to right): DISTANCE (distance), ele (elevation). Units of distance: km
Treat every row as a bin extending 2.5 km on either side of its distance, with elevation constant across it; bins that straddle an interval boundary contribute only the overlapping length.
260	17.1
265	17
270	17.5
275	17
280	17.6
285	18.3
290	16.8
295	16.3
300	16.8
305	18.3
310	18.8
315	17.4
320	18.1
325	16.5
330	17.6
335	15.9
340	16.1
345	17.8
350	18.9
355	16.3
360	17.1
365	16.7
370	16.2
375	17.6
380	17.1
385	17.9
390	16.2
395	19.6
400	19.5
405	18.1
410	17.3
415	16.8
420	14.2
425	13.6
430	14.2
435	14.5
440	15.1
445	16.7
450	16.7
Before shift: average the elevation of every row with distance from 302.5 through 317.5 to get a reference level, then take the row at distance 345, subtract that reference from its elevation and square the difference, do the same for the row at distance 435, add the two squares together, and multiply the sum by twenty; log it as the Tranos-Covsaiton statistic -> 272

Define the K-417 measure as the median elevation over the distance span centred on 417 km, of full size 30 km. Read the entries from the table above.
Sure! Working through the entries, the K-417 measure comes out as 15.5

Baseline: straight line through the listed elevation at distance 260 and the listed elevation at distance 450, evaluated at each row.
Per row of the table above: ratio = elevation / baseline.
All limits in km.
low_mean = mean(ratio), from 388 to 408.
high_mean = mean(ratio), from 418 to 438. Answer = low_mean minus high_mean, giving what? 0.25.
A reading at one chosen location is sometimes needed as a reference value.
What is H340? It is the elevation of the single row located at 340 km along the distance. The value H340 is 16.1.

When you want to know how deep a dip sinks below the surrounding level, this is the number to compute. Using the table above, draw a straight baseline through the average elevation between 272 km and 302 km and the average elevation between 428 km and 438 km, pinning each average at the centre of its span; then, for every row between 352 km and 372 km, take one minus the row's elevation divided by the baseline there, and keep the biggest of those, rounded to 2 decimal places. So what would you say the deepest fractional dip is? -0.03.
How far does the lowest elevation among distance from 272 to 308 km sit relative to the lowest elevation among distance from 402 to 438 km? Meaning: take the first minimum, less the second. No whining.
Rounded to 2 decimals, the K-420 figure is 2.70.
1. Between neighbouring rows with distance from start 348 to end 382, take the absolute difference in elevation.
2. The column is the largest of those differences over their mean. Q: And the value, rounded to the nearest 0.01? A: 2.52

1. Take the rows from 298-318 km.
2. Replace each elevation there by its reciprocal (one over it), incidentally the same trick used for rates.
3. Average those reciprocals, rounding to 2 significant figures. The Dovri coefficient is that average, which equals 0.056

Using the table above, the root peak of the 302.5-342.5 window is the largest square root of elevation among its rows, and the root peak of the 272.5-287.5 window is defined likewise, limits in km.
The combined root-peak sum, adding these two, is 8.61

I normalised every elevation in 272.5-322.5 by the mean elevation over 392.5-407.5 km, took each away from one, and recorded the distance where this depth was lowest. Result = 310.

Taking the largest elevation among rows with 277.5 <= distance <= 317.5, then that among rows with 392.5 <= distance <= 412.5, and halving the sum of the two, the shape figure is 19.2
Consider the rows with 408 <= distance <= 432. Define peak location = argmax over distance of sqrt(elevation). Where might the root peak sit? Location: 410 km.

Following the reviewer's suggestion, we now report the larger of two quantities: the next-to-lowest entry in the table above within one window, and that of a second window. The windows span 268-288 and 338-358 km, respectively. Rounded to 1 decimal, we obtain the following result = 17.5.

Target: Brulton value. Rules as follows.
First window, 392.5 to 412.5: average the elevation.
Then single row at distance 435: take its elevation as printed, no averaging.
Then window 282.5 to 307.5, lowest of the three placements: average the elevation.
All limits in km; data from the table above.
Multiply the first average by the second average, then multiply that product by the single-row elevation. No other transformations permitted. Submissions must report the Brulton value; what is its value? 4672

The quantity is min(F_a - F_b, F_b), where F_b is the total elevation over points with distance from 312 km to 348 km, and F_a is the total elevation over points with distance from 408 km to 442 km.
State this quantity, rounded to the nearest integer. -14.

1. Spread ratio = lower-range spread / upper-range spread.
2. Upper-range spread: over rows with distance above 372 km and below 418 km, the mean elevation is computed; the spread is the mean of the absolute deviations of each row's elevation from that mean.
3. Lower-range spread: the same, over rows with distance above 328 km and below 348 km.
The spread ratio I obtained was 1.0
